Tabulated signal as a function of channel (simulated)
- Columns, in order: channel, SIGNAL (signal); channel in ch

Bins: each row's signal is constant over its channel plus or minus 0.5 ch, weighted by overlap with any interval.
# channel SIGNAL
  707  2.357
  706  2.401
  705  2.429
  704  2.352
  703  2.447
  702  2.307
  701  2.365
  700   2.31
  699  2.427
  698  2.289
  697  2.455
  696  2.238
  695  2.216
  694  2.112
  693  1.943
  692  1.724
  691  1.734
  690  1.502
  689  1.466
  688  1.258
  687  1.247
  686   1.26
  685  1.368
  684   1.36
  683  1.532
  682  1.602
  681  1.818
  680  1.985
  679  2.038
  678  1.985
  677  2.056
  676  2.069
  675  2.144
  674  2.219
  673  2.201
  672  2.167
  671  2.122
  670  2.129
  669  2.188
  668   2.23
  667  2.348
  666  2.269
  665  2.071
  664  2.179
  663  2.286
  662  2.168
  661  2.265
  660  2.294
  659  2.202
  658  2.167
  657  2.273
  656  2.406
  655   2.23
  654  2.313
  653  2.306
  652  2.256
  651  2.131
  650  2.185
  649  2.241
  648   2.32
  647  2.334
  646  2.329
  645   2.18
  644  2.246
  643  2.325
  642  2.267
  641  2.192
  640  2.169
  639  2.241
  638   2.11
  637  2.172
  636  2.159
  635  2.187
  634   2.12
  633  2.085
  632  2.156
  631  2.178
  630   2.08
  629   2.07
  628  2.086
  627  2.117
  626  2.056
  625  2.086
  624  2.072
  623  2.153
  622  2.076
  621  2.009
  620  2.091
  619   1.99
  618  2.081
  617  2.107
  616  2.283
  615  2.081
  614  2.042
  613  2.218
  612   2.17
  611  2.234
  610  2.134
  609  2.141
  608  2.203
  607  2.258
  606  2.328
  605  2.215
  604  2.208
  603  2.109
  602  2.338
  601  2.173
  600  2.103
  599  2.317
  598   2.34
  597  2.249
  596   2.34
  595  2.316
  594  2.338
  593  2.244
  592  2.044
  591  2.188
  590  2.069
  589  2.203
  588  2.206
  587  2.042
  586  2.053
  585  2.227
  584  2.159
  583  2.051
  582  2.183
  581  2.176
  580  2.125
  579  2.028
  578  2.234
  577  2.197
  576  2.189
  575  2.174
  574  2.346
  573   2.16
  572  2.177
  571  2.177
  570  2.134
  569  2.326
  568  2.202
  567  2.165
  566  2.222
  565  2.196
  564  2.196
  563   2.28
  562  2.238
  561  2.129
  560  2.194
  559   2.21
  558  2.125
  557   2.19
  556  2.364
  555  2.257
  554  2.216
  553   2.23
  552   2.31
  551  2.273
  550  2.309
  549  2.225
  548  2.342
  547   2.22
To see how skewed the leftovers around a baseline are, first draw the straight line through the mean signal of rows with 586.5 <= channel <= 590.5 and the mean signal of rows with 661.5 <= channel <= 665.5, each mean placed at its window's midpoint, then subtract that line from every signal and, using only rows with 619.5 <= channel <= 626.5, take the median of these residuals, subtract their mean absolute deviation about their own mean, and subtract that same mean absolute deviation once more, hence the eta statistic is -0.13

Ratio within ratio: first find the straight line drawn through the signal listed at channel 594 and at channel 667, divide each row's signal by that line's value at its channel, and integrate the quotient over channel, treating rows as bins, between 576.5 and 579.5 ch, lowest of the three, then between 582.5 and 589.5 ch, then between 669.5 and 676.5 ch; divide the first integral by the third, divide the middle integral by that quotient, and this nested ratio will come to 15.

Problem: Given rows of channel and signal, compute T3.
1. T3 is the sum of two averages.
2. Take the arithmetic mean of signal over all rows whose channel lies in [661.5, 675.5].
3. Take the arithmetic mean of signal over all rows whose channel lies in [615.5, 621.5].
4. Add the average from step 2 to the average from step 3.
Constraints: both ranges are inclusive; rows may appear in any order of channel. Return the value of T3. 4.29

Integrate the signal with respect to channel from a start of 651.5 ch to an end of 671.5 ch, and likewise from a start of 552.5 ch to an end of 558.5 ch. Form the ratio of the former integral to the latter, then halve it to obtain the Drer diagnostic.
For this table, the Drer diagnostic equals 1.7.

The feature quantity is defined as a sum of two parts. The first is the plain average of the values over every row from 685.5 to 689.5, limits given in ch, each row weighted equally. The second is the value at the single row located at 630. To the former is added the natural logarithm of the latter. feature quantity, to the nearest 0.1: 2.0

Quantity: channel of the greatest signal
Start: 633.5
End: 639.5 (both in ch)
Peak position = 639 ch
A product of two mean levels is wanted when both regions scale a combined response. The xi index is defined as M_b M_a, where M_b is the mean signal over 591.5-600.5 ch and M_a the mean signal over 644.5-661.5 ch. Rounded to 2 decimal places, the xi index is 5.10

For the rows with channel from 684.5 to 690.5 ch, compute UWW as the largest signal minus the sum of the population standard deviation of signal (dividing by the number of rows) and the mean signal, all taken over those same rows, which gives 0.049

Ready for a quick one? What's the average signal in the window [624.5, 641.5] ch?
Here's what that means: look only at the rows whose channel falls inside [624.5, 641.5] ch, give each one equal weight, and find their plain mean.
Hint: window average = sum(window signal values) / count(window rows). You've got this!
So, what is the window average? 2.13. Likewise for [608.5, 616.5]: 2.16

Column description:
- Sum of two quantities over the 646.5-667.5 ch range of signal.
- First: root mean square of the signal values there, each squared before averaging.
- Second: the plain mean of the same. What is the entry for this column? 4.50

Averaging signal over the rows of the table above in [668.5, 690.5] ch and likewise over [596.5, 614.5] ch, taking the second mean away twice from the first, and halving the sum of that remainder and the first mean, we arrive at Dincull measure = -0.40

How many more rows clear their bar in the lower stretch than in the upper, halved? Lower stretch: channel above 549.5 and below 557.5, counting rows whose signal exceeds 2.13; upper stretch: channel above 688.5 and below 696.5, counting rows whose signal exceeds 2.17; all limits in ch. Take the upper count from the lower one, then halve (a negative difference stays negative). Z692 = 3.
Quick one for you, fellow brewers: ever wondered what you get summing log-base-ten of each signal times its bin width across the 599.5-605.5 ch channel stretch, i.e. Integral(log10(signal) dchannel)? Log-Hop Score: 2.04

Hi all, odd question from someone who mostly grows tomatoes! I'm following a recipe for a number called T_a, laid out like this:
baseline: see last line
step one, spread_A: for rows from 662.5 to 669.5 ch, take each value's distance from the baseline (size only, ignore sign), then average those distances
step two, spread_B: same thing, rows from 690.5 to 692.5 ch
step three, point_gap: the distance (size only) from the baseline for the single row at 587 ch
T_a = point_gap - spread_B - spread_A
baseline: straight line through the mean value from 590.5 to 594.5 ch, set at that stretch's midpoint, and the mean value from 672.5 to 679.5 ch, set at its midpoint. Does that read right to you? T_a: -0.31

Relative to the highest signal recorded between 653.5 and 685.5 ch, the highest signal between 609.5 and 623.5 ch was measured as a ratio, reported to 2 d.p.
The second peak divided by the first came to 0.95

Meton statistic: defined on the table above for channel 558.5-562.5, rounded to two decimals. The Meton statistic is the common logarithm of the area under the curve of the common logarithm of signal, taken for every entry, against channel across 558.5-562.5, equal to 0.13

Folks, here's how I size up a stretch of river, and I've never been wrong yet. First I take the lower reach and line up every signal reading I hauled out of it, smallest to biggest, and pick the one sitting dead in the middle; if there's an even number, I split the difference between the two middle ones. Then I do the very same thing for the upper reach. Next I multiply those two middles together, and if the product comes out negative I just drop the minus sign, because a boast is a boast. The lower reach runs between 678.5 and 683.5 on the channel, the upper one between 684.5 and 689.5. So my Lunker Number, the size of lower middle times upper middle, 2.3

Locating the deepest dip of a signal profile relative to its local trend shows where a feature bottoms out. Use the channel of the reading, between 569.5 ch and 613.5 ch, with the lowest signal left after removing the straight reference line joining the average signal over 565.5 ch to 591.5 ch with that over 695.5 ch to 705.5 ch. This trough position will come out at 592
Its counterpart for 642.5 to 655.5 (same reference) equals 651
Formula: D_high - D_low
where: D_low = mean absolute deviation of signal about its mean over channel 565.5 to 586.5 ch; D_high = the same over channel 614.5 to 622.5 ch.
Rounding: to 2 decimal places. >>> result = 0.00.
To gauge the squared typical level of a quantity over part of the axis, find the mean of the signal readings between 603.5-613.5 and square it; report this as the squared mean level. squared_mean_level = 4.89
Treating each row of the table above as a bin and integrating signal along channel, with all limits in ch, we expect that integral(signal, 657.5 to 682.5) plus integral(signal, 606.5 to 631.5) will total 106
